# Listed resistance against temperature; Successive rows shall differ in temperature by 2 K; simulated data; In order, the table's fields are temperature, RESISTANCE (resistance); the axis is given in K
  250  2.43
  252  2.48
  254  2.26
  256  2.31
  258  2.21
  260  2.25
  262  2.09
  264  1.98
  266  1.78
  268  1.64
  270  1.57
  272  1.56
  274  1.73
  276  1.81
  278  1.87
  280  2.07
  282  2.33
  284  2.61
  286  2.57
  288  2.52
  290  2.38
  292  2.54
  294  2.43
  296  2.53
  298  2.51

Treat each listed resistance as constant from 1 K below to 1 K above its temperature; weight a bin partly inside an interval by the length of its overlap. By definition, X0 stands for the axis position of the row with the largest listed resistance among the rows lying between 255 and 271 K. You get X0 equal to 256 K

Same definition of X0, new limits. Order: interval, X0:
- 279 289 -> 284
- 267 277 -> 276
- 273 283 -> 282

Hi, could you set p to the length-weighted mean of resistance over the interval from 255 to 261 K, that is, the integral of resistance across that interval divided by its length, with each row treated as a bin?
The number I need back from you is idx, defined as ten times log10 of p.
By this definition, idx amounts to 3.5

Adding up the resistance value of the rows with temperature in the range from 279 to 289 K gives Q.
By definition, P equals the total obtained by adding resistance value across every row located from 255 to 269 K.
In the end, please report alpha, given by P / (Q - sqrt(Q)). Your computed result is 1.7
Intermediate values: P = 14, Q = 12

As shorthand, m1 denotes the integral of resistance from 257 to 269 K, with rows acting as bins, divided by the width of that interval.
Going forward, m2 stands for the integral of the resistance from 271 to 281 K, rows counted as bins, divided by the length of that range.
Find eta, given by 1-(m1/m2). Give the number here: -0.1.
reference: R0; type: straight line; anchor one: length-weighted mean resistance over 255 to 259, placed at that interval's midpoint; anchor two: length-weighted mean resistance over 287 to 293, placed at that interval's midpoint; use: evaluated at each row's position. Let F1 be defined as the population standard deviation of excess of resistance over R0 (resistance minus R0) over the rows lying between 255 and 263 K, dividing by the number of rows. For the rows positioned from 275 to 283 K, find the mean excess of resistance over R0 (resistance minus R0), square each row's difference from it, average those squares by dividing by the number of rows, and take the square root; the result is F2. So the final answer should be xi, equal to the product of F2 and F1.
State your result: 0.018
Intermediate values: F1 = 0.09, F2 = 0.19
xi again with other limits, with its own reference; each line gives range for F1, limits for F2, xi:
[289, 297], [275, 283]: 0.011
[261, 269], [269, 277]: 0.018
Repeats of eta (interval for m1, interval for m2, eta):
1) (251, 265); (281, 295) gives 0.1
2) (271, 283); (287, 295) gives 0.2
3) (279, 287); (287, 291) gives 0.0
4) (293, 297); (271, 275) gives -0.5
